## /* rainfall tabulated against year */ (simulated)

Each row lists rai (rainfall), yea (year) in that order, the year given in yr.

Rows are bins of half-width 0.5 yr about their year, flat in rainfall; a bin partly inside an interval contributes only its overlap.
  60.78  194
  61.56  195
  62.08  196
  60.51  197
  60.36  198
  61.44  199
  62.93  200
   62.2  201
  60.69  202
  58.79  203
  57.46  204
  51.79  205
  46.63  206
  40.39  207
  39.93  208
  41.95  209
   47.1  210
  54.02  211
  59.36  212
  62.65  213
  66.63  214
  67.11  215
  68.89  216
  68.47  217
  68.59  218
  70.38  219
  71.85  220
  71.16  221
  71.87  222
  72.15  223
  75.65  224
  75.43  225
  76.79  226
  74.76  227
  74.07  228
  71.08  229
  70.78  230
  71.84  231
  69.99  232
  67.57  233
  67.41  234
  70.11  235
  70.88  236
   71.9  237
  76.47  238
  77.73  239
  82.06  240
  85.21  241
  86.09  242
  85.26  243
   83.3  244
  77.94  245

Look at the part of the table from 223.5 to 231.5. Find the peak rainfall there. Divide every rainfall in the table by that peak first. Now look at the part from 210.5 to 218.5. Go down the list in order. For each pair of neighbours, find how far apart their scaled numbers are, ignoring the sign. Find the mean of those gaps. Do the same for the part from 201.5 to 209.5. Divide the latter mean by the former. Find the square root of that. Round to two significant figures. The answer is 1.2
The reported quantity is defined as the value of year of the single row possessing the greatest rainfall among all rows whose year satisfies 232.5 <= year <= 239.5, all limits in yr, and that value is 239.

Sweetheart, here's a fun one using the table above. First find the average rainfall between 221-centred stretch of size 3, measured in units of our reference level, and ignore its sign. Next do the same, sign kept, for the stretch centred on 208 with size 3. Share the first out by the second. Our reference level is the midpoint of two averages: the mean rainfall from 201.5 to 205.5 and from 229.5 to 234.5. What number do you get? 1.76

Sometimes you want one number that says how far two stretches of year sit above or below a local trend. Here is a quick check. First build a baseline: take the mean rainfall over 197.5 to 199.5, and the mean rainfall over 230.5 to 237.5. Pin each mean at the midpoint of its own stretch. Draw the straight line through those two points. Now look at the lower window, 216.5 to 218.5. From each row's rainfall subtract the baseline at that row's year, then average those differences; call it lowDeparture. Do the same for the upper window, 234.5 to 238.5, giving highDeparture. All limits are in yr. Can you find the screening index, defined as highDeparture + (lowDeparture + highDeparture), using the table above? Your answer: 6.3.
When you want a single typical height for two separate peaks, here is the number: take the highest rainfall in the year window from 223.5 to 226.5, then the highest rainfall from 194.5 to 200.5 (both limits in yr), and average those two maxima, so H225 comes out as 70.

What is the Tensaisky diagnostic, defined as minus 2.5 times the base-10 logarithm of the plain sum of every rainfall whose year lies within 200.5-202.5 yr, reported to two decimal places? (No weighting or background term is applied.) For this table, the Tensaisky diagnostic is -5.22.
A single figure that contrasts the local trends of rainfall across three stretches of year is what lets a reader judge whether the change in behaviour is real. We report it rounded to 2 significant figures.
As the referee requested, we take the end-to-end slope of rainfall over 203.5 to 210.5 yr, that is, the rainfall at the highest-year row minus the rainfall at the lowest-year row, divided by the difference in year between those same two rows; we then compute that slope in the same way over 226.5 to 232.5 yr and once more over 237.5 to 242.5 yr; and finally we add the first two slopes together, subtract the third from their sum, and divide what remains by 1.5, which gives -3.4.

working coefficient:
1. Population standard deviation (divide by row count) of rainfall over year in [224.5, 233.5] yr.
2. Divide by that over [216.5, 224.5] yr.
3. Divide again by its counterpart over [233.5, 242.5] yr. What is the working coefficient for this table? 0.20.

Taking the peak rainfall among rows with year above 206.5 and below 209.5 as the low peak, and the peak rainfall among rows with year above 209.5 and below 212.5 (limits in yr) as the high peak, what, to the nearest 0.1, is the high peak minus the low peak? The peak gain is 17.4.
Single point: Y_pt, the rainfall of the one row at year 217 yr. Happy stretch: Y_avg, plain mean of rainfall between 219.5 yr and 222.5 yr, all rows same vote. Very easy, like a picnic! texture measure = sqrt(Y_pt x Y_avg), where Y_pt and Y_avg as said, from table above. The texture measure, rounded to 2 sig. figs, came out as 70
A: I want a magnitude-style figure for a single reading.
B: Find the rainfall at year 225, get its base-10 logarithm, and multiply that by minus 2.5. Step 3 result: -4.69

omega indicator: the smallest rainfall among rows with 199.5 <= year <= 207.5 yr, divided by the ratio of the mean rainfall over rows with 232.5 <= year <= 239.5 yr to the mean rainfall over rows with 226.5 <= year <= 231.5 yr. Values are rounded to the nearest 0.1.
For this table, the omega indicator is 40.8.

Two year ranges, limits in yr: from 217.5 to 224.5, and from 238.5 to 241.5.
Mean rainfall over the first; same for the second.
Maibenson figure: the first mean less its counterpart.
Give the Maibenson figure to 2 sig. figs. -10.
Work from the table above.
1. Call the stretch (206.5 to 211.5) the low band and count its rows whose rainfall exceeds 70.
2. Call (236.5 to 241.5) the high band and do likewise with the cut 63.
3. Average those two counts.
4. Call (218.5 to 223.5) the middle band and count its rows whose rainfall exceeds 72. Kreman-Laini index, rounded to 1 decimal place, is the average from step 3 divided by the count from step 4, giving 2.5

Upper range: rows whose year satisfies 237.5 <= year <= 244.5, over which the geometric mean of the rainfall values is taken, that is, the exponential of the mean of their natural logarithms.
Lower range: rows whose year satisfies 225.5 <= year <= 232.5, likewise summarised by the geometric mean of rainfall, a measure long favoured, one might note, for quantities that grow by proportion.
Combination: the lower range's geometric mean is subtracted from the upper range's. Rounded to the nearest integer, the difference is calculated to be 10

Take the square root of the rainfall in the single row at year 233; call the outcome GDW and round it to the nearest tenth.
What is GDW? 8.2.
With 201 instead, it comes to 7.9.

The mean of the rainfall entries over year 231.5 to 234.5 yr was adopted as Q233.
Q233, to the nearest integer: 68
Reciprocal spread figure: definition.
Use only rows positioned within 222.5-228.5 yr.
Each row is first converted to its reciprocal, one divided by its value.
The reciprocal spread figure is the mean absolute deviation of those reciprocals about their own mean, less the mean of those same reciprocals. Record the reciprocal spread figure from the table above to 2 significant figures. -0.013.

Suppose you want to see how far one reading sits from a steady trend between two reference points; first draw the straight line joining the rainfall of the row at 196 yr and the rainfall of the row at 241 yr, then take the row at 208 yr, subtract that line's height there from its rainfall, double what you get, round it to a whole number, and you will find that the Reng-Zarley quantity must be -57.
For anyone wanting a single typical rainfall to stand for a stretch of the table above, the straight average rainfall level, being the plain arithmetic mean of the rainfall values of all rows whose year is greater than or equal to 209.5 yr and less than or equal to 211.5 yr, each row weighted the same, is 51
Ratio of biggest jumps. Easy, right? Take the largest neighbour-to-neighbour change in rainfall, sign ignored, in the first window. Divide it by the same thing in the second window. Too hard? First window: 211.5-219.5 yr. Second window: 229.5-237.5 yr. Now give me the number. 1.5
